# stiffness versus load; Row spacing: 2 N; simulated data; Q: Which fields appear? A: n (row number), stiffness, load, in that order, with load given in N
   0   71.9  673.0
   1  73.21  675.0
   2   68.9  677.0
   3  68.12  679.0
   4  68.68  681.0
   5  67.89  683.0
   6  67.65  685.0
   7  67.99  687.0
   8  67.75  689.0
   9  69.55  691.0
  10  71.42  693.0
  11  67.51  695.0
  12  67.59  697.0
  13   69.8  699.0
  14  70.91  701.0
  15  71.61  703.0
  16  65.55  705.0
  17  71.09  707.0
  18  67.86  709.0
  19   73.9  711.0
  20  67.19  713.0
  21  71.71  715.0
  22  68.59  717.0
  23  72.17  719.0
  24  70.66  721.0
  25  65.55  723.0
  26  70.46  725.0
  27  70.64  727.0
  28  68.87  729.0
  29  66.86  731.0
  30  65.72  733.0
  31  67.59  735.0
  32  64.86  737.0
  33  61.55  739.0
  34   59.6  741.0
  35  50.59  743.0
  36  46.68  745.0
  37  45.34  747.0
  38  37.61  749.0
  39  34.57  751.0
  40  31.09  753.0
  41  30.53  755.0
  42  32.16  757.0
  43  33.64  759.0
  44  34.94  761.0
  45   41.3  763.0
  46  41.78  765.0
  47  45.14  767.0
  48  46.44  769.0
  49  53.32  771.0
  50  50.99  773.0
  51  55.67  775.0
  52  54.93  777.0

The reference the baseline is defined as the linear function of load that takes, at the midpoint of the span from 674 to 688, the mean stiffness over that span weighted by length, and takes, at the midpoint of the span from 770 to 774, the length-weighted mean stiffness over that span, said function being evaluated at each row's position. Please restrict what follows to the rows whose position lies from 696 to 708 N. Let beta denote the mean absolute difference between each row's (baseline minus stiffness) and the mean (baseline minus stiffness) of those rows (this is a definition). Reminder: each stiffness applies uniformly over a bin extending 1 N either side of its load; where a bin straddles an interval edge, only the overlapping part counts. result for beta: 2.1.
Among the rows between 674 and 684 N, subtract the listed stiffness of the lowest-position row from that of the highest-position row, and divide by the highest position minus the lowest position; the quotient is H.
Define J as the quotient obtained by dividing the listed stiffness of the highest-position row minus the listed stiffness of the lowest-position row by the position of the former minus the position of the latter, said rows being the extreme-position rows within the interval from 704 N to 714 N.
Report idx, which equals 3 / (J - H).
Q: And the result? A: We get 3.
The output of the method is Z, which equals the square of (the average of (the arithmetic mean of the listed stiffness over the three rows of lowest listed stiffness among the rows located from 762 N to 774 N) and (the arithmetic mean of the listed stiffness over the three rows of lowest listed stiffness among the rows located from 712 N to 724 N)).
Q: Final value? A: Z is 3017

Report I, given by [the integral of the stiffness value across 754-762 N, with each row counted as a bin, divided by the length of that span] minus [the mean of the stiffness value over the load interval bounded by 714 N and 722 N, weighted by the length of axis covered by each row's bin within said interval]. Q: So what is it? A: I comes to -38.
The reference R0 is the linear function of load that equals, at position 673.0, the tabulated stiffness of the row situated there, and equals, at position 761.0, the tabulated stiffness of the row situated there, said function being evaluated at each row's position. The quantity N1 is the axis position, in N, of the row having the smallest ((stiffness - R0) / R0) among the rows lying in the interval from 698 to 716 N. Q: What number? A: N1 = 705.0 N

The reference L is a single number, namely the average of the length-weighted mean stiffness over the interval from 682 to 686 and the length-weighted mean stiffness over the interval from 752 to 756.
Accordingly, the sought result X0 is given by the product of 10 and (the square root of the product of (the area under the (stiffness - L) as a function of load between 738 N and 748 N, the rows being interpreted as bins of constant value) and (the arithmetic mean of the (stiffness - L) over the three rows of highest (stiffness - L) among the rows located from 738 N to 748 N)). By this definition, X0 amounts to 166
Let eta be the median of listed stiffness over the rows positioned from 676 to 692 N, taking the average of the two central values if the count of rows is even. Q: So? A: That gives 68.1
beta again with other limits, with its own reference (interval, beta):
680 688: 0.3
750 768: 5.1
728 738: 1.0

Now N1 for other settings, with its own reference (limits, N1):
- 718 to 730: 723.0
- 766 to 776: 767.0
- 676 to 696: 677.0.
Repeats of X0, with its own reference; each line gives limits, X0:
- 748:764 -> 518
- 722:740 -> 810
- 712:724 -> 731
